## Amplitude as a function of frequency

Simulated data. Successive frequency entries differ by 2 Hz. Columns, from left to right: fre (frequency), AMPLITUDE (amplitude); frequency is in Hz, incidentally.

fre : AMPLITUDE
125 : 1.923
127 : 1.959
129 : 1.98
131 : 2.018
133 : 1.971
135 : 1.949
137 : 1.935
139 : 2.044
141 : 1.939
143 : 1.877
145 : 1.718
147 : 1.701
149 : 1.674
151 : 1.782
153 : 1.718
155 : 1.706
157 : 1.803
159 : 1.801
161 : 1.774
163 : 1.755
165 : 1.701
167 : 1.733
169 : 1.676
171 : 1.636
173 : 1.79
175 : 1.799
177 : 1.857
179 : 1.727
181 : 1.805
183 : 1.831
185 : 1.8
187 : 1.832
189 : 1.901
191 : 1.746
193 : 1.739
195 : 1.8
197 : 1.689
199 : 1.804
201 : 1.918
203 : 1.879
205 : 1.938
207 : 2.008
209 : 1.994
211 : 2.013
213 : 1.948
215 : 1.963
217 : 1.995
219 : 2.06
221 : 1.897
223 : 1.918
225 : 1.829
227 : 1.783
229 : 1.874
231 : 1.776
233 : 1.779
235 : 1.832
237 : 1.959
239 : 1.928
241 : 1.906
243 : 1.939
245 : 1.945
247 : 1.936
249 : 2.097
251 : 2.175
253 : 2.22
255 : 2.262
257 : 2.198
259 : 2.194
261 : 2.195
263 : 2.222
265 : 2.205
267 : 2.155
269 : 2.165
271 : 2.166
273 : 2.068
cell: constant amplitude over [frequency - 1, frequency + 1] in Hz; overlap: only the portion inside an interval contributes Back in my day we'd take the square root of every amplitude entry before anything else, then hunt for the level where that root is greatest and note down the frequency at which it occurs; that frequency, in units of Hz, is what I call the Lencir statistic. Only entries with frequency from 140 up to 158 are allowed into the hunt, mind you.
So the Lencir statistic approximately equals 141 Hz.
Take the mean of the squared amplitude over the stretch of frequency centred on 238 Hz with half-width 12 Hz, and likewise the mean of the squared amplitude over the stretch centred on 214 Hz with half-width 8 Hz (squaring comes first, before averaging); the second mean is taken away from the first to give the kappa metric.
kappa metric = -0.34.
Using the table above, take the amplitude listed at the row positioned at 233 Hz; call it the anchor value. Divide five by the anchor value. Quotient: 2.8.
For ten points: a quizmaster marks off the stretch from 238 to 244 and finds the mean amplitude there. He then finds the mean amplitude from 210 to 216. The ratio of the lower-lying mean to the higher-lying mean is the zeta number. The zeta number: 1.03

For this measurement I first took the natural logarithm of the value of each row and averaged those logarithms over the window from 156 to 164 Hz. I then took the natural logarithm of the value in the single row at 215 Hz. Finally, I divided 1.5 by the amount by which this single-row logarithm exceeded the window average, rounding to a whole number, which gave 16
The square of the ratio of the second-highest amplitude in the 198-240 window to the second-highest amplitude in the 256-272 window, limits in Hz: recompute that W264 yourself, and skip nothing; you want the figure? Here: 0.83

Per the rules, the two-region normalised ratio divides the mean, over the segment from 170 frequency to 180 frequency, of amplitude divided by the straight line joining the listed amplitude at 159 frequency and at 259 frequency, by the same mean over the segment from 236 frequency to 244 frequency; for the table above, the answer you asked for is 1.04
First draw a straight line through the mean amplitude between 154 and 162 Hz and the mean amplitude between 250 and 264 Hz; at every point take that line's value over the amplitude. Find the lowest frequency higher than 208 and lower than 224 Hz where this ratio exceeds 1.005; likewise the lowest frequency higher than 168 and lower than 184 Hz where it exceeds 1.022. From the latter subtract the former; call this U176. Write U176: -44 Hz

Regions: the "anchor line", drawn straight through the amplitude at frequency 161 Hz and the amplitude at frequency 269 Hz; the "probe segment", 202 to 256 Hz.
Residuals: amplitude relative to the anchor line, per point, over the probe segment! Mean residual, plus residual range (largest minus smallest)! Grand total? 0.34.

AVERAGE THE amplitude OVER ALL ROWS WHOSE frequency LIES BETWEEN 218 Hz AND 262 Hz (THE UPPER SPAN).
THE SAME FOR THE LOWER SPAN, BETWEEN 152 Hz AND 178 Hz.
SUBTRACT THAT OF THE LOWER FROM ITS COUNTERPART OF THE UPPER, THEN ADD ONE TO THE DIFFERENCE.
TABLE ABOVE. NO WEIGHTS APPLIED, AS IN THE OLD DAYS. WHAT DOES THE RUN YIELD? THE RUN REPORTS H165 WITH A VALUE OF 1.24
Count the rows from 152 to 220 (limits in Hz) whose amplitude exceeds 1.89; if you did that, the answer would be 10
